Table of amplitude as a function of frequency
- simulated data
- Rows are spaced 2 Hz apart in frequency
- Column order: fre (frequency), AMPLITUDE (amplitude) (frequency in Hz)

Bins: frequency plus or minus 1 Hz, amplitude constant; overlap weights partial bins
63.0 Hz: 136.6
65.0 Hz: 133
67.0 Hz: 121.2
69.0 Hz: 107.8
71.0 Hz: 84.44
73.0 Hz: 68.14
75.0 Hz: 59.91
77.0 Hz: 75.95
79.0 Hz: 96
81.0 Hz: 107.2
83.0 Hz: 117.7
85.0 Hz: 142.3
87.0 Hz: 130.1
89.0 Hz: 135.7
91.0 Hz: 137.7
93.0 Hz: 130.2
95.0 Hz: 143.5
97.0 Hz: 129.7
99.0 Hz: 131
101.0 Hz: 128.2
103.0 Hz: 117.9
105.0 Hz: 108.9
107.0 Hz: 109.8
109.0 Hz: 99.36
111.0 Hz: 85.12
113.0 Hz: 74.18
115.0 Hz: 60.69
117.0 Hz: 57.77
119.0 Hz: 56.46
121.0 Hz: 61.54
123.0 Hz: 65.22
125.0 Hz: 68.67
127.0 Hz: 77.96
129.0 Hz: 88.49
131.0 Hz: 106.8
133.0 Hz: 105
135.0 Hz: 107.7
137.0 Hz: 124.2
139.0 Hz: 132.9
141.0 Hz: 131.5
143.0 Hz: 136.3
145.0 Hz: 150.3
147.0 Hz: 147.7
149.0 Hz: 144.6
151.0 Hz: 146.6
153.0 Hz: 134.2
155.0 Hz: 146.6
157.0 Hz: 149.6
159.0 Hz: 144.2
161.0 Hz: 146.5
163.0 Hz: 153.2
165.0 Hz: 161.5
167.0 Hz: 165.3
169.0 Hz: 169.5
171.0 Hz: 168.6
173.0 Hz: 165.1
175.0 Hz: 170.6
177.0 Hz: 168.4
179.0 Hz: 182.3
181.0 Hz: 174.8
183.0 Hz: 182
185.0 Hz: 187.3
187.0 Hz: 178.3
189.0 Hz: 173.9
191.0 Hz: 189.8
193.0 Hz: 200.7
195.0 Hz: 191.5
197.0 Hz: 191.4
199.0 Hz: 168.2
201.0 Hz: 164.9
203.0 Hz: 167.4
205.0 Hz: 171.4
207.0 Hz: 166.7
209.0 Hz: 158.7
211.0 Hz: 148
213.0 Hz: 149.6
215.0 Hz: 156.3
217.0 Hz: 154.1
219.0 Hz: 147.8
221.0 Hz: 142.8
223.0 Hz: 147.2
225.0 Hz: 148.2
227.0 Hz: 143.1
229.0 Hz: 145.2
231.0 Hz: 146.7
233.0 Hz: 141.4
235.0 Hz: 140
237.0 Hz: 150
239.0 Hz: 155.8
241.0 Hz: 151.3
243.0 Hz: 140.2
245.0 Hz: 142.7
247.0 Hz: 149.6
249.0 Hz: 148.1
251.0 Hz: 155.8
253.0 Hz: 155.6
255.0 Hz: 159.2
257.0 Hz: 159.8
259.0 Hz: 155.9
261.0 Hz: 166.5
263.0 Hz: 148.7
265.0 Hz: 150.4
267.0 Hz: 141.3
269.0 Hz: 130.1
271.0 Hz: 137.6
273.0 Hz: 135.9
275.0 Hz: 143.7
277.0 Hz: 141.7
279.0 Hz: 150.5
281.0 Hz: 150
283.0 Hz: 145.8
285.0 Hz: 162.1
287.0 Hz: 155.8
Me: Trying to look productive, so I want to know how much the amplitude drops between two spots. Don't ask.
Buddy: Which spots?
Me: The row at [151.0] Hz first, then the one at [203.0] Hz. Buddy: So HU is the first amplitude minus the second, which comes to -21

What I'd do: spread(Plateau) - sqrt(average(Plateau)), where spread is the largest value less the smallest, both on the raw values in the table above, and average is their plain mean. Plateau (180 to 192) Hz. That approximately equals 2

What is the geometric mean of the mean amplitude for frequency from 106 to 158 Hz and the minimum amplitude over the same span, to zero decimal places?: 78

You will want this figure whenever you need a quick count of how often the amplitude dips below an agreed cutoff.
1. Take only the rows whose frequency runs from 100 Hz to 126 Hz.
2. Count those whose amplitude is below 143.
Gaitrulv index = 13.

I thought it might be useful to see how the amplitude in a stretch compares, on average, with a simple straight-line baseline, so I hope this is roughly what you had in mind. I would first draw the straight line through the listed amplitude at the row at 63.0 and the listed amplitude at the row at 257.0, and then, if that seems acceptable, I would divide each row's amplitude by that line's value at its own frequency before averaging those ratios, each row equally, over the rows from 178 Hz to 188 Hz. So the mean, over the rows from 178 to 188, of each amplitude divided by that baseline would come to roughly 1.20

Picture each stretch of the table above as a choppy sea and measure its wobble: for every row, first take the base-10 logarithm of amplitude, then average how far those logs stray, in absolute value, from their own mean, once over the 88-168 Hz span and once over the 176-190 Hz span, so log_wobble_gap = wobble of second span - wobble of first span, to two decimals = -0.10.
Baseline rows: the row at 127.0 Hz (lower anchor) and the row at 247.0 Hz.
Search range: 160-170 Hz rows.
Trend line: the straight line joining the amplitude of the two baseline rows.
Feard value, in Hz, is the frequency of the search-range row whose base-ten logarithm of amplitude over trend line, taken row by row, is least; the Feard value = 161.0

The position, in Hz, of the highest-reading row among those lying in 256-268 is 261.0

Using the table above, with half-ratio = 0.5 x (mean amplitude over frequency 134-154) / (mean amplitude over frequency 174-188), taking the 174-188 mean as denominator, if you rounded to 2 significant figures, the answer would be 0.38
